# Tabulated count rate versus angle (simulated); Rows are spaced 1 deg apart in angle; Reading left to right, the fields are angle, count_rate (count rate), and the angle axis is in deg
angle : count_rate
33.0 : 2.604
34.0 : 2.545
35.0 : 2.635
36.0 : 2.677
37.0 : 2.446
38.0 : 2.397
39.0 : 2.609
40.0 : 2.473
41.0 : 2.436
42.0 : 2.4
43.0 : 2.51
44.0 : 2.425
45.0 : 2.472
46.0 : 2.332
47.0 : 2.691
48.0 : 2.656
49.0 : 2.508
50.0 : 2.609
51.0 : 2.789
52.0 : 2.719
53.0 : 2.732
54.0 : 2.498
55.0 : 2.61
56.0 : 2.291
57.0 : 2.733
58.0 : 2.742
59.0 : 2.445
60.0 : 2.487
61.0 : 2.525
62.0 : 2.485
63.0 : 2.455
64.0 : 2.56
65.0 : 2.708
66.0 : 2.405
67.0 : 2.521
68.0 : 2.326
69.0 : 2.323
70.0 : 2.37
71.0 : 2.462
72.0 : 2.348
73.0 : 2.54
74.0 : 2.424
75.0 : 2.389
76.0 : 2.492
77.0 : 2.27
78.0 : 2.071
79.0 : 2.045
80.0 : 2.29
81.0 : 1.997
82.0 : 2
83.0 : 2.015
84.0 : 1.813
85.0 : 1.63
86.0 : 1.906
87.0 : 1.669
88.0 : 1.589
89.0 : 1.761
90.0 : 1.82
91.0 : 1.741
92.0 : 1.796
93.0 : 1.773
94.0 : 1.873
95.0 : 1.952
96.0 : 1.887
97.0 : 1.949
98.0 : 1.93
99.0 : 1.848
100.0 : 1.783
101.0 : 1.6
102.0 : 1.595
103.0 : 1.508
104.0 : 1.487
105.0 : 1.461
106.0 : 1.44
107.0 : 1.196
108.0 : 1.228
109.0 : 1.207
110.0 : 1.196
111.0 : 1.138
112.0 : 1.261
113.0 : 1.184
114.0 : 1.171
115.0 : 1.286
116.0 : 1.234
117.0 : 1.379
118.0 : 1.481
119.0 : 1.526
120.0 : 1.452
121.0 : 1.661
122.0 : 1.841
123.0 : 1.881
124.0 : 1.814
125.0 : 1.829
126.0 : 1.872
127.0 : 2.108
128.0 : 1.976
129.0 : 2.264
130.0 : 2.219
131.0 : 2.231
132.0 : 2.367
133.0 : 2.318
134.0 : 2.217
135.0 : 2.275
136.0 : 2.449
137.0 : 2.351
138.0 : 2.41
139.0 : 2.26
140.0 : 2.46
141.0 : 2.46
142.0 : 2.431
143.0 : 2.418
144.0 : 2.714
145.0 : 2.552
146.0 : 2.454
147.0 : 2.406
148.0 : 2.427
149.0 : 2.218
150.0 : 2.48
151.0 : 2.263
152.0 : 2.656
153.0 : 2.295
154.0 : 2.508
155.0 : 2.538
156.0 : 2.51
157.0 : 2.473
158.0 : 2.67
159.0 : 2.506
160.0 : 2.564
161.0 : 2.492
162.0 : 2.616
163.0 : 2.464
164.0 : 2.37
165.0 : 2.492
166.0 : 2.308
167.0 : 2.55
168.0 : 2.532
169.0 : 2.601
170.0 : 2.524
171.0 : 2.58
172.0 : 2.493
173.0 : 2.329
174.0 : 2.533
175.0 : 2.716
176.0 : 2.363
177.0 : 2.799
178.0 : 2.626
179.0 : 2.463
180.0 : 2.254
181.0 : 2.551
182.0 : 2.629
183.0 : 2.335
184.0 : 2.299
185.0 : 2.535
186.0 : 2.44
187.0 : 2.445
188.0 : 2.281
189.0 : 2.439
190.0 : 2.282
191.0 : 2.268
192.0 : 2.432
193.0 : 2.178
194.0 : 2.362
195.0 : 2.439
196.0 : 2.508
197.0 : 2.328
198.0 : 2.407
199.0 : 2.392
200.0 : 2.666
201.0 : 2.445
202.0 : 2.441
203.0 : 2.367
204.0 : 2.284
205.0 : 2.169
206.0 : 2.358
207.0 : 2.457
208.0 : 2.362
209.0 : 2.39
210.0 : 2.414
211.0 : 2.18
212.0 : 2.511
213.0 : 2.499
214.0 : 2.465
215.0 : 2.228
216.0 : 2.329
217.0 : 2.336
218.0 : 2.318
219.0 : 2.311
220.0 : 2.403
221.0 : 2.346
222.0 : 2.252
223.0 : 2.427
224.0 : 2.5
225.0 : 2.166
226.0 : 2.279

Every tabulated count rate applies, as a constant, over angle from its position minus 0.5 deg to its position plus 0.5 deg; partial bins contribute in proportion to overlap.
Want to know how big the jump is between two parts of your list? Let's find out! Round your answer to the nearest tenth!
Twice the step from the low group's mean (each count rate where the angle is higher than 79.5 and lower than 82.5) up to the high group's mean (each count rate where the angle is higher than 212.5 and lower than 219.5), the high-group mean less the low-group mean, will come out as 0.5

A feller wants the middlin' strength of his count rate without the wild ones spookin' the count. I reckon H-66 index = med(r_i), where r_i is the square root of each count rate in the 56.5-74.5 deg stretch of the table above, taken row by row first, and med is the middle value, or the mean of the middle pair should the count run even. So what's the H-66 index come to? 1.57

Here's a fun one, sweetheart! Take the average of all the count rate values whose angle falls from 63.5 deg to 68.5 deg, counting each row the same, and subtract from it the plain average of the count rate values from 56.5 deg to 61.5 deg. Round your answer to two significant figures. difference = -0.082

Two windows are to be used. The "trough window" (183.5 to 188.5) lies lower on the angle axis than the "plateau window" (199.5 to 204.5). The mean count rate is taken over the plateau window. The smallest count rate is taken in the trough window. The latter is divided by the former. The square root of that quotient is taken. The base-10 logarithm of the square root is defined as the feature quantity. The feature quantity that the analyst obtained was -0.015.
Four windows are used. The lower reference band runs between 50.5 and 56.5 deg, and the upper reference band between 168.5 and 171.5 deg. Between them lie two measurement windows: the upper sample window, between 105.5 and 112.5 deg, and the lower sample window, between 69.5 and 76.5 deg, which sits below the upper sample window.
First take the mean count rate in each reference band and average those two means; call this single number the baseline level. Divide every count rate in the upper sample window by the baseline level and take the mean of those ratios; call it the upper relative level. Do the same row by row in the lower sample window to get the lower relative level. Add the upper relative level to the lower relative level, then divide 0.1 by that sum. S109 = 0.070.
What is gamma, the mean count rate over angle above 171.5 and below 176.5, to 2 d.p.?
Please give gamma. 2.49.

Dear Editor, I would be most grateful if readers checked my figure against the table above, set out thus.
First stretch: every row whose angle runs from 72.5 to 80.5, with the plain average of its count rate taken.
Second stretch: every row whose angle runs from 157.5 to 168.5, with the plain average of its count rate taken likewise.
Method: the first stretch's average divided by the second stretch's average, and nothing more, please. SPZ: 0.92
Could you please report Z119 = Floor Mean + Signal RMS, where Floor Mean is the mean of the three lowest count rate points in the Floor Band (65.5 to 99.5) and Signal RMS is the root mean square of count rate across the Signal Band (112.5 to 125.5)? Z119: 3.2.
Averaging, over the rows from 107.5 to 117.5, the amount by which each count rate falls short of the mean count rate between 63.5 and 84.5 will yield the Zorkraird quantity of 1.1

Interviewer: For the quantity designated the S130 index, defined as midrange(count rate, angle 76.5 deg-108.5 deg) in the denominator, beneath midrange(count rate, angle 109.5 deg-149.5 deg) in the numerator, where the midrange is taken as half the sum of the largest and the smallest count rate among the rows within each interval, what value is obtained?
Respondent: 1.10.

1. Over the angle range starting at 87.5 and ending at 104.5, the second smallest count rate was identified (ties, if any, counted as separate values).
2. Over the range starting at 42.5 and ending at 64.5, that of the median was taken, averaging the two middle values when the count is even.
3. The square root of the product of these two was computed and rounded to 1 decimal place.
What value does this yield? 1.9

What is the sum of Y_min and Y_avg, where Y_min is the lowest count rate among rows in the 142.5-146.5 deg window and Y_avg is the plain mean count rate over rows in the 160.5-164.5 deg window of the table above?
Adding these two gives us 4.9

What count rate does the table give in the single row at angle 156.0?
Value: 2.51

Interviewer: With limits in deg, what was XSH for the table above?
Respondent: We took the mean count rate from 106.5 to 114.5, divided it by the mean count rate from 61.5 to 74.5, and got 0.49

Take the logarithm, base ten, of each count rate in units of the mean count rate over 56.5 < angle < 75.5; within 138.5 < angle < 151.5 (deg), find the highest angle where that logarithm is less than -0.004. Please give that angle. 151.0 deg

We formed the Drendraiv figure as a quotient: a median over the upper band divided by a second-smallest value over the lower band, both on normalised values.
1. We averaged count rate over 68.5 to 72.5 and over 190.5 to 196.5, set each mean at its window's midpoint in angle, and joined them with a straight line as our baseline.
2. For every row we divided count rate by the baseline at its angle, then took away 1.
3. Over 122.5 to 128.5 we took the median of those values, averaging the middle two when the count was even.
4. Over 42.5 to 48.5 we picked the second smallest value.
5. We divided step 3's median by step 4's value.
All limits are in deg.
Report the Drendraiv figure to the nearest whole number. -11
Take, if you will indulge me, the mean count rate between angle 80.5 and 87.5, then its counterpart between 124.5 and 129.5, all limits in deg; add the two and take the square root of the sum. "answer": 1.97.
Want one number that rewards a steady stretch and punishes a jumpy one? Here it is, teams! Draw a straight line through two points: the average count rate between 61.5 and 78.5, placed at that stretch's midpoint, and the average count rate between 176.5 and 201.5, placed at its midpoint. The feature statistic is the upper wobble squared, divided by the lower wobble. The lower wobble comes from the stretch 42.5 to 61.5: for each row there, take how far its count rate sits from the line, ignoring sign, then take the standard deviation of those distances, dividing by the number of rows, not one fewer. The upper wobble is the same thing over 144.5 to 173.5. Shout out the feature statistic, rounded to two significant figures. 0.033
